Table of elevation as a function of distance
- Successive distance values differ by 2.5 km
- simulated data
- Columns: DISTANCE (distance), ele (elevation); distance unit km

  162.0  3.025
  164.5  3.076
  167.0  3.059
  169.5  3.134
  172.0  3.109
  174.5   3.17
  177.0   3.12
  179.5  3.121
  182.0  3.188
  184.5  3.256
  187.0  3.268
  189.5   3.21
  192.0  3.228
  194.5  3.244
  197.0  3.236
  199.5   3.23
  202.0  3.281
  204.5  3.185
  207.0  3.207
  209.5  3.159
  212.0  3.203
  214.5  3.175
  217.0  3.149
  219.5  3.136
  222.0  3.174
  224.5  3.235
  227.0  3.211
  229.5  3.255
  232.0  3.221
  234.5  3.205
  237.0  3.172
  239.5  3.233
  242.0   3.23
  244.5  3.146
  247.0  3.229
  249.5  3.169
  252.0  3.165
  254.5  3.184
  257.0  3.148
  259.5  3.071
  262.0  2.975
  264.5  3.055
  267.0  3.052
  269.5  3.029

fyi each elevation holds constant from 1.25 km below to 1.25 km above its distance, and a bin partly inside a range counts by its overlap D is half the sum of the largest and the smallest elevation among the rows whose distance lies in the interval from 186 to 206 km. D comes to 3.23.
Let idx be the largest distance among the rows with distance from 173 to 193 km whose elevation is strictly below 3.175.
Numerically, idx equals 179.5 km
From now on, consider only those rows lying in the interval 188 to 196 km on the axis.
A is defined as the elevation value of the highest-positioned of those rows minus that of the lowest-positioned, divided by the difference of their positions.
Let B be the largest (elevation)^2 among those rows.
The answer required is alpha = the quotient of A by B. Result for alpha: 0.0006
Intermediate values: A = 0.007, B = 10.52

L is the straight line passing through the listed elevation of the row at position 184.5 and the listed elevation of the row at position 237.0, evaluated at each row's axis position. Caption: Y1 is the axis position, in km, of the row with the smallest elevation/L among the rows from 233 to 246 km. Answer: 244.5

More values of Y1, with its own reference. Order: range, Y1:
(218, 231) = 219.5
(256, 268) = 262.0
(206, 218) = 209.5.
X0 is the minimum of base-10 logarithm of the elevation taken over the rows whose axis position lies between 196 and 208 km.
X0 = 0.503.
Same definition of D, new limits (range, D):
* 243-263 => 3.10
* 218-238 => 3.20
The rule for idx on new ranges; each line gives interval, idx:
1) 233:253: 252.0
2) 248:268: 267.0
